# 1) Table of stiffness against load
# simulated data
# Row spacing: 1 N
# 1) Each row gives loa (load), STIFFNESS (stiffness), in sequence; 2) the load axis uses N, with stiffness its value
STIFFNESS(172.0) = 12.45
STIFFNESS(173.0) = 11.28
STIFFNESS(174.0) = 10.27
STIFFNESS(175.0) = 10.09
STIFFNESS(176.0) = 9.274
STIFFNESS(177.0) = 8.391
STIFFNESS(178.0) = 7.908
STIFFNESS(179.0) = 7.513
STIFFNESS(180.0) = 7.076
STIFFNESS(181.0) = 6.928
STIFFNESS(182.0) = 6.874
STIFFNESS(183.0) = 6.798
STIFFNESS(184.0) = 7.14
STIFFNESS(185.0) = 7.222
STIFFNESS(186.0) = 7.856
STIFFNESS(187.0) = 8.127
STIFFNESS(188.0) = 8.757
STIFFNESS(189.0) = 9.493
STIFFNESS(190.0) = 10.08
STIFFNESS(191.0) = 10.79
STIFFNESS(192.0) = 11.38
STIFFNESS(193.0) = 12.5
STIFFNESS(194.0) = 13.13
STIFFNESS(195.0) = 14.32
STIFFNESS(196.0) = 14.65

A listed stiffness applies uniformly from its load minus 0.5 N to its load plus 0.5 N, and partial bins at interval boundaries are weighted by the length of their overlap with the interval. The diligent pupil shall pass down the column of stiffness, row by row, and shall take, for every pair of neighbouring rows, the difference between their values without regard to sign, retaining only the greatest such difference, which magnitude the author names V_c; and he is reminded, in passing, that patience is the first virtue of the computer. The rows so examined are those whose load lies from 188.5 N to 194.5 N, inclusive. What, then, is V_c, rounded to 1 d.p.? 1.1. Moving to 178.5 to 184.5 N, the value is 0.4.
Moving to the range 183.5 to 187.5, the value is 0.6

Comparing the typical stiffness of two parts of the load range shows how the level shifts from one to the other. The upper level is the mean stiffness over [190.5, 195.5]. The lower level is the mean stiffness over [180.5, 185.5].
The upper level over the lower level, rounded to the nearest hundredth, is 1.78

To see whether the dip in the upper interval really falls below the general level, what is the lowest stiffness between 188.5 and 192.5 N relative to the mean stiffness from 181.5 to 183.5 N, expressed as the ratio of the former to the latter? 1.39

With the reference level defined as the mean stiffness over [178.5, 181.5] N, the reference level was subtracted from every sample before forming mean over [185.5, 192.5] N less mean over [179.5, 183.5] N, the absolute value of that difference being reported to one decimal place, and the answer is 2.6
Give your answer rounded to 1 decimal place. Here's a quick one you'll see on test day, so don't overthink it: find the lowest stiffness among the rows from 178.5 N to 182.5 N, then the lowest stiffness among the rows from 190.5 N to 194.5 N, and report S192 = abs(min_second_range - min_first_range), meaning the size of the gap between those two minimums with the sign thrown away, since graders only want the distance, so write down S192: 3.9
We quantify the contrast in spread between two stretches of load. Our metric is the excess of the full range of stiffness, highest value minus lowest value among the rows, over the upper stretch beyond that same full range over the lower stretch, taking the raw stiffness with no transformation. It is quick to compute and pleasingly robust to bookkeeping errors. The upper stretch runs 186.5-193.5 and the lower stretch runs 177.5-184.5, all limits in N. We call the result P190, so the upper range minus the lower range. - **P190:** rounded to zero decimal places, 3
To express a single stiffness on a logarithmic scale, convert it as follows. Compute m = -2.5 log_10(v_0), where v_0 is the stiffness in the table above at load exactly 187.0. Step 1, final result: -2.27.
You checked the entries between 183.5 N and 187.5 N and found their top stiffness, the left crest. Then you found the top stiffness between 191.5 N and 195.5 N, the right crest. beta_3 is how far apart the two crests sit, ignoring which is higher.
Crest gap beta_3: 6.2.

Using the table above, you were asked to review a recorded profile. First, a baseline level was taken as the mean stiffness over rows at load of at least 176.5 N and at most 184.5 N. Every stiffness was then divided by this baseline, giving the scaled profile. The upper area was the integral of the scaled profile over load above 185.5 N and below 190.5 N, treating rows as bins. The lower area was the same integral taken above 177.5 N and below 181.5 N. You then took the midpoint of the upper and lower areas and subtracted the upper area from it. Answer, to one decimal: -1.0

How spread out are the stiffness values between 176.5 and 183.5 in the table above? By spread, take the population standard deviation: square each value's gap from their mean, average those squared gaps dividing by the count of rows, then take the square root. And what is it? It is 0.6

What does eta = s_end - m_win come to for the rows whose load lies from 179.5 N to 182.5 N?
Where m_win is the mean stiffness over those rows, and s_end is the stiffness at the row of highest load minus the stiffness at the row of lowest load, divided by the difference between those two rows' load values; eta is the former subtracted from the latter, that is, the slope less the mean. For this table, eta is -7.1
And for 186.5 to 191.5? -8.8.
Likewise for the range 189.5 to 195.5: -11.2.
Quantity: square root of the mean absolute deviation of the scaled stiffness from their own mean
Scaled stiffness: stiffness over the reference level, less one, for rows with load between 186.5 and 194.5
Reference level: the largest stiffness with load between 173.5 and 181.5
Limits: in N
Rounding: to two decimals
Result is 0.37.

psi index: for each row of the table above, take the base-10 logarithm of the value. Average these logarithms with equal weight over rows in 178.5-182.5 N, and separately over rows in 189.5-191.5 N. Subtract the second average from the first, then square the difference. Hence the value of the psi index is 0.028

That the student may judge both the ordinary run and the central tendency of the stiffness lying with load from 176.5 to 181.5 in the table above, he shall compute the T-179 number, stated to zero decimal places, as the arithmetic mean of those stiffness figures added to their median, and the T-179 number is 15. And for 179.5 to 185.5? 14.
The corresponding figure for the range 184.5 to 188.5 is 16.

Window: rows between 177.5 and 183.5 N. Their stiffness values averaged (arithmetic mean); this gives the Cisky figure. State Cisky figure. 7.2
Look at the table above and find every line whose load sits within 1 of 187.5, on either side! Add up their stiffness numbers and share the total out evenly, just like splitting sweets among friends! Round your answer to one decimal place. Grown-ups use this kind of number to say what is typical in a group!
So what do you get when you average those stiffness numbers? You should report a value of 8.4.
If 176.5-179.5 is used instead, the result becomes 7.9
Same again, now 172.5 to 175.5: 10.5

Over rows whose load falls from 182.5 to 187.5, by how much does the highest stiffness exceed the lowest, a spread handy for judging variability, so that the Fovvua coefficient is 1.3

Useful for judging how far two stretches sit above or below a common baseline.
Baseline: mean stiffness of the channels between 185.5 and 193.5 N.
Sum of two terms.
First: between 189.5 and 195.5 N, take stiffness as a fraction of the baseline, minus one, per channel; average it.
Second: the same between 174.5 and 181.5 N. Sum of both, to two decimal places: 0.05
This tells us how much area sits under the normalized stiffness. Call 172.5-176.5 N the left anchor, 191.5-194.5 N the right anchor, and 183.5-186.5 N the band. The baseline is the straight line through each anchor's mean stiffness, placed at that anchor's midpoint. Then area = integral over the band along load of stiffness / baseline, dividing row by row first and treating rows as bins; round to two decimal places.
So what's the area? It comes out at 1.94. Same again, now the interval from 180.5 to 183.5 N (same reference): 1.86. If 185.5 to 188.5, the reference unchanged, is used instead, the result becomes 2.12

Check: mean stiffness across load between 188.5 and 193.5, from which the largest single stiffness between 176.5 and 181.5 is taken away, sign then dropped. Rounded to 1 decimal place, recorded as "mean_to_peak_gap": 2.5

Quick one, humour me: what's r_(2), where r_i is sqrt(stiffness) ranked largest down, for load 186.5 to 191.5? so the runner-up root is 3.17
